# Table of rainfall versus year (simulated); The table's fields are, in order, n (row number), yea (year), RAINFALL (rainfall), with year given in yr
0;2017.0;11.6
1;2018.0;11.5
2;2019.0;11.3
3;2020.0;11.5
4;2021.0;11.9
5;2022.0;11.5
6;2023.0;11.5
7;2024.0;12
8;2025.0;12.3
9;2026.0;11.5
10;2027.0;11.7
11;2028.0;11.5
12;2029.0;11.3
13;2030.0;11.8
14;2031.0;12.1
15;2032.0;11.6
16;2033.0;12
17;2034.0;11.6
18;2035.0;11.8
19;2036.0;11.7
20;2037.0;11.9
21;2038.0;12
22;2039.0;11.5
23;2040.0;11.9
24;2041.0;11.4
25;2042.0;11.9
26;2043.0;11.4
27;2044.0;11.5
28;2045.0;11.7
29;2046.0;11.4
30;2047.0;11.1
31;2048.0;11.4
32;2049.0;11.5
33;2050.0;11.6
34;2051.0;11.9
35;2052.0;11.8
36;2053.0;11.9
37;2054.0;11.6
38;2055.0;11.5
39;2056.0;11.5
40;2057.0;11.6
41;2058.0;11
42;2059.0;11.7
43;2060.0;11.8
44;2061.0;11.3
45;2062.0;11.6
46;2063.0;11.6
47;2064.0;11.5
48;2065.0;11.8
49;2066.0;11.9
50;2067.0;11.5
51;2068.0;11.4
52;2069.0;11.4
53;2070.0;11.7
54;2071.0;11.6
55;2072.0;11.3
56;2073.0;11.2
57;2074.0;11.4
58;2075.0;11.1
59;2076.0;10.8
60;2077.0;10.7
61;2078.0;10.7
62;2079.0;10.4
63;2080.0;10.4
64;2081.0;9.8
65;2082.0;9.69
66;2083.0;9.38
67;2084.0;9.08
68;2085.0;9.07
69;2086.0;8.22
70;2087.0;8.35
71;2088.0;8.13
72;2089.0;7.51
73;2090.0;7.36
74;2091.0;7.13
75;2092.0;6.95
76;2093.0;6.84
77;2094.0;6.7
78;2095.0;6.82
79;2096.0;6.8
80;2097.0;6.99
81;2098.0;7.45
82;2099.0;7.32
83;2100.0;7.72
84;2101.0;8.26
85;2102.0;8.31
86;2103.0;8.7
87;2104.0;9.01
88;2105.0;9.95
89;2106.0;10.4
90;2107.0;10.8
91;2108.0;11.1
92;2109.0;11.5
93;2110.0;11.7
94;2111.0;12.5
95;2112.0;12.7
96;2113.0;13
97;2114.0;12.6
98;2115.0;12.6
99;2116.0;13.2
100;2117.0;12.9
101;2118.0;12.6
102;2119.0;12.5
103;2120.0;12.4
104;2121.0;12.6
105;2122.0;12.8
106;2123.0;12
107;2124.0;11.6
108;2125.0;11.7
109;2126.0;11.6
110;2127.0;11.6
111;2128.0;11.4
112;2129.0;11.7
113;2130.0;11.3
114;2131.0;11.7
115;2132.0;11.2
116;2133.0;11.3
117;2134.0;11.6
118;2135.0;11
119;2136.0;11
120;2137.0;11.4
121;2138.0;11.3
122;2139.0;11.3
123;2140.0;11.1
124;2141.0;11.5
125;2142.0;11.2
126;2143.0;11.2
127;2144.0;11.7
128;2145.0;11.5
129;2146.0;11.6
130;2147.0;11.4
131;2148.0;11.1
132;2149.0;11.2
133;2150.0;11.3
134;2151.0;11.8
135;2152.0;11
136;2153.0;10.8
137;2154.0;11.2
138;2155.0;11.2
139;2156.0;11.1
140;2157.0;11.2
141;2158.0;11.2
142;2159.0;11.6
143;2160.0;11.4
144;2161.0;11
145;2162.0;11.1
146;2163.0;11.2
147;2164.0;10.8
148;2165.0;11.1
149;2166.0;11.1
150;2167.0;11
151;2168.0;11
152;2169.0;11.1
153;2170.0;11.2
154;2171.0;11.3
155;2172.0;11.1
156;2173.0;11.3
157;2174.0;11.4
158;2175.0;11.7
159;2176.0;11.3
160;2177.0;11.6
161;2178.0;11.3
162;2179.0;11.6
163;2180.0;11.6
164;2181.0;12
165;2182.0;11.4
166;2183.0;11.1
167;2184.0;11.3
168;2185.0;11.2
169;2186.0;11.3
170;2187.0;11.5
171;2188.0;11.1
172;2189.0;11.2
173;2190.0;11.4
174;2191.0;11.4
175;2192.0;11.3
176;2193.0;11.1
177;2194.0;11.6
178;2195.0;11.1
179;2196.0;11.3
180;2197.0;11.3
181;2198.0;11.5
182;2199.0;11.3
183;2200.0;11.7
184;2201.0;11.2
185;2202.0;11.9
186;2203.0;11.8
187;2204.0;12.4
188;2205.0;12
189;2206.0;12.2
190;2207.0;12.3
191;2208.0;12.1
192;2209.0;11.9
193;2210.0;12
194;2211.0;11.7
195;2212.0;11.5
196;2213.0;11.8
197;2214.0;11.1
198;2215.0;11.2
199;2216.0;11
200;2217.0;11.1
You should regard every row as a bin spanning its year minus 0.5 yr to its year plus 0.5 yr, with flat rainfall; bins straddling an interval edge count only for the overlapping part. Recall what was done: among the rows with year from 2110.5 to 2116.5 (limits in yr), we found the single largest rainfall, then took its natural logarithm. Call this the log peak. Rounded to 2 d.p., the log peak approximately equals 2.58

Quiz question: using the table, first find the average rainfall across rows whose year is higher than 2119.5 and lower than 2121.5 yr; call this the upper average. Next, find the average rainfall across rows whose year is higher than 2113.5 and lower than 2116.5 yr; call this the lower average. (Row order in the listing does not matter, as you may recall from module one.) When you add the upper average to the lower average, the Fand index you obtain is 25.3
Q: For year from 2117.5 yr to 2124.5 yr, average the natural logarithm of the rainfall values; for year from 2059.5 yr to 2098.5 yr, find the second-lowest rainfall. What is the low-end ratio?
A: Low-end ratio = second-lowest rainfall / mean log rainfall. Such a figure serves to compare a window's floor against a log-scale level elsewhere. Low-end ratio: 2.7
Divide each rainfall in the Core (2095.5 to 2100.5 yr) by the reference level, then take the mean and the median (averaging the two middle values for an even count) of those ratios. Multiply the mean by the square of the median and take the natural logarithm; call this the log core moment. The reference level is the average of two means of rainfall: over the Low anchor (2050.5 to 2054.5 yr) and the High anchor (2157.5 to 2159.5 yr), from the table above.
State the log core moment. -1.39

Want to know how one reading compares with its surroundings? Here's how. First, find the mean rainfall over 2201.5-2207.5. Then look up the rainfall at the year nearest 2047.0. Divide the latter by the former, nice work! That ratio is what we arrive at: 0.92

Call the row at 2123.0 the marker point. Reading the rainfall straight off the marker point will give 12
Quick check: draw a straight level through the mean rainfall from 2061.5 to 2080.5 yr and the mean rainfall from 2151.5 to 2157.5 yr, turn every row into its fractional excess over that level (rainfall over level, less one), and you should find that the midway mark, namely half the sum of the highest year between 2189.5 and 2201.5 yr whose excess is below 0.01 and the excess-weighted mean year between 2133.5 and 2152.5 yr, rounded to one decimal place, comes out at 2169.5 yr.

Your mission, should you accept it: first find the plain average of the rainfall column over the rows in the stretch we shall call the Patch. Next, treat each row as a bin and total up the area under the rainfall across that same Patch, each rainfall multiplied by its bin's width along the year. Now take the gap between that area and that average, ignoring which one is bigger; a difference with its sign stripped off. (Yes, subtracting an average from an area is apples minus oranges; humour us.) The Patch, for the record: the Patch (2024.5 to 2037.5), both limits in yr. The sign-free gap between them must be 141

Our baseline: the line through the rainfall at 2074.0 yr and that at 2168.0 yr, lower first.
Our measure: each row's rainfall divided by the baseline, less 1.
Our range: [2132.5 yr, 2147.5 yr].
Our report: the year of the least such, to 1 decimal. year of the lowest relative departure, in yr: 2135.0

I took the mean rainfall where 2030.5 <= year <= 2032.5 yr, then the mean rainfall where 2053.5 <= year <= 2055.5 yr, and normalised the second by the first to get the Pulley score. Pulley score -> 0.97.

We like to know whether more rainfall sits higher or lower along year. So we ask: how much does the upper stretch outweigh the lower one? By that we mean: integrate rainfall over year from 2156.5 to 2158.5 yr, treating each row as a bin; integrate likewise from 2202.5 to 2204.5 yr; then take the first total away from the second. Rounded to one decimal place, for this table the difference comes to 1.8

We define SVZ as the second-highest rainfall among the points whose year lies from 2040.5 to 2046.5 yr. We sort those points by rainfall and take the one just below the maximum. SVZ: 11.7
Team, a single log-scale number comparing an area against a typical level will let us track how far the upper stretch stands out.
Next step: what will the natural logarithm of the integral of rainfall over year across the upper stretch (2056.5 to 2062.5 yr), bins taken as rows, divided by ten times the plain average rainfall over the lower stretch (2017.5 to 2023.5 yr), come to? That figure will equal -0.51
